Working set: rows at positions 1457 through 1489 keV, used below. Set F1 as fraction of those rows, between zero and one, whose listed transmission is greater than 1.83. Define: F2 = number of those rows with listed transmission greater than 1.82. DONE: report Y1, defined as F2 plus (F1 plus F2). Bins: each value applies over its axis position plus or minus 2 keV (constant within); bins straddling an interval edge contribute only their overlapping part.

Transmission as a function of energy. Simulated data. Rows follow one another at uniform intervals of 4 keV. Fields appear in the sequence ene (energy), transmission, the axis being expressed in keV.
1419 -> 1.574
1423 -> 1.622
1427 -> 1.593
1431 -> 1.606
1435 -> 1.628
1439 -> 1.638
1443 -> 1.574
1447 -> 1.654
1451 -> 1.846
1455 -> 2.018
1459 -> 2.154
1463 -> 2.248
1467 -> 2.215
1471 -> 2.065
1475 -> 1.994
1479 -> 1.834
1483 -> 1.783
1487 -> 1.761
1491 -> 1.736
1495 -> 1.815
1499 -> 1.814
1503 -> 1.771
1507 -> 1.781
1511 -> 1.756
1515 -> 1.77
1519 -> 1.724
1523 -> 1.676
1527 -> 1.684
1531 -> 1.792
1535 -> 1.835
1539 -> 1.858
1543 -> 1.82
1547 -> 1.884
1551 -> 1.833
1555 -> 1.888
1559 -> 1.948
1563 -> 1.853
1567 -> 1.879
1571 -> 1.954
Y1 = 13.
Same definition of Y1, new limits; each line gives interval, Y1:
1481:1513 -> 0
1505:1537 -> 2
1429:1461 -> 6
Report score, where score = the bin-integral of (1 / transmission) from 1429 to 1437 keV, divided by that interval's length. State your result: 0.618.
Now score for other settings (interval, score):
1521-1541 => 0.566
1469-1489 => 0.532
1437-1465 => 0.542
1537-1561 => 0.535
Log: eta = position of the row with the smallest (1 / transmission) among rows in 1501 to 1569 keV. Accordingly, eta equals 1559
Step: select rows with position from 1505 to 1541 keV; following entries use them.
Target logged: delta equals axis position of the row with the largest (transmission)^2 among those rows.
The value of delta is 1539 keV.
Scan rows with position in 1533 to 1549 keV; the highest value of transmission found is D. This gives 1.884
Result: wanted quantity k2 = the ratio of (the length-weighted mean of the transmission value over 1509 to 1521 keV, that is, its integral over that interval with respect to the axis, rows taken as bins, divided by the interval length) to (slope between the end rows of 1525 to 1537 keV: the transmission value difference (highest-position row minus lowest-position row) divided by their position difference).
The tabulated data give 93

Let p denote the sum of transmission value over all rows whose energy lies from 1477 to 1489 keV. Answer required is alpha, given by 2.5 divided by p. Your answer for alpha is 0.465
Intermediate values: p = 5.4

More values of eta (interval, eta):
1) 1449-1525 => 1463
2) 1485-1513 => 1495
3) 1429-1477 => 1463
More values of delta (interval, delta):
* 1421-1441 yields 1439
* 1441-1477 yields 1463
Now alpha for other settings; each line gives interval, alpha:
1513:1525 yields 0.484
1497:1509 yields 0.466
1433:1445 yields 0.517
